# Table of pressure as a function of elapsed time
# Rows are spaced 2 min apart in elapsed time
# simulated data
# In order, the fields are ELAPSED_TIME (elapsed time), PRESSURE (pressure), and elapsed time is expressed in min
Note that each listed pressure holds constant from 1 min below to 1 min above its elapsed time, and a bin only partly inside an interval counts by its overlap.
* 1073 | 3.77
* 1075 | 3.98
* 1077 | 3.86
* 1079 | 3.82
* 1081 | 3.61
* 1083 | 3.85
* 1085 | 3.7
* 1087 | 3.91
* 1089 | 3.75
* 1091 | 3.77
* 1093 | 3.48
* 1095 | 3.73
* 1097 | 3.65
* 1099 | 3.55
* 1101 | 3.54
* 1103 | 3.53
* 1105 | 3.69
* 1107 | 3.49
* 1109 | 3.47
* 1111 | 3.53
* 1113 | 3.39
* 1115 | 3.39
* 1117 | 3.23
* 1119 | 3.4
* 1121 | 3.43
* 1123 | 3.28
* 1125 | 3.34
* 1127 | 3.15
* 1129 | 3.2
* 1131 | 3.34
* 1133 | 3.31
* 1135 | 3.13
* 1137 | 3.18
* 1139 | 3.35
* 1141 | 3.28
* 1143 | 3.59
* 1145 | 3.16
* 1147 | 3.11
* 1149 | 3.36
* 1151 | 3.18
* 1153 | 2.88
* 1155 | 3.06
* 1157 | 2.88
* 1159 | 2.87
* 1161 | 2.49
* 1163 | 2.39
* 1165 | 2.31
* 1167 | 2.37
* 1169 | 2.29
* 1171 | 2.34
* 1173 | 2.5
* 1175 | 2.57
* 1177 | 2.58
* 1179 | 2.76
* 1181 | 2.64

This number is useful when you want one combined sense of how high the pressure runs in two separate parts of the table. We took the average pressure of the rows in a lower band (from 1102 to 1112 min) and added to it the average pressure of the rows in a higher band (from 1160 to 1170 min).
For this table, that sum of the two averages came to 5.9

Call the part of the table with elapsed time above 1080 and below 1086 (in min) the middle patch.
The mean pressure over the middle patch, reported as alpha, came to 3.7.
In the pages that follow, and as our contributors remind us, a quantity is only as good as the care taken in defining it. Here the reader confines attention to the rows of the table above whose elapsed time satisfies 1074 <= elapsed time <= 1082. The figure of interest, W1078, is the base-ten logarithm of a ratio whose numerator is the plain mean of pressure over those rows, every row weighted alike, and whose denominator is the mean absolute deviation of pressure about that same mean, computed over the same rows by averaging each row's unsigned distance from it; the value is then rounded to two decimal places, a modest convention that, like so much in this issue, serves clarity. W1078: 1.57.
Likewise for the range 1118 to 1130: 1.56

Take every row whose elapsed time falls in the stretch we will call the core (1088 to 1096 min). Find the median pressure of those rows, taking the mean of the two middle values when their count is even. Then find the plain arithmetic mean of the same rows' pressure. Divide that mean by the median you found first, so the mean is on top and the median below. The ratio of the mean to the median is 0.98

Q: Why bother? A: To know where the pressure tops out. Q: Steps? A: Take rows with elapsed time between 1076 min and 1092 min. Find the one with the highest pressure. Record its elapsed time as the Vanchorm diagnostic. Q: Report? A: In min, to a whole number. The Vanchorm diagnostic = 1087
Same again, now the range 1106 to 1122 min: 1111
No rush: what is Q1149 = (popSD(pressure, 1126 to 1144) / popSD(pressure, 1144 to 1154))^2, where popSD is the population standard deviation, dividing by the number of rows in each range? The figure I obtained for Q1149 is 0.8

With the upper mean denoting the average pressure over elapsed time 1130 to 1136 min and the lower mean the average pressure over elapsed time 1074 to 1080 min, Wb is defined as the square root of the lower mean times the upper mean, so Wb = 3.6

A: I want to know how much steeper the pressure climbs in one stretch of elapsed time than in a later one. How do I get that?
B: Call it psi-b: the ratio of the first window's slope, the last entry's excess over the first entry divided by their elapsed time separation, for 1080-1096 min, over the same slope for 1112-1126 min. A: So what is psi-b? -2.1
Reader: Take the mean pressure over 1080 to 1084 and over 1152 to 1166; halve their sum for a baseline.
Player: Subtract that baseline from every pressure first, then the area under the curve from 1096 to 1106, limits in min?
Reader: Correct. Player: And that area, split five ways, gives 0.76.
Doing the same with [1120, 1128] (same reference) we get 0.14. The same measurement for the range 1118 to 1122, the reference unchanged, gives 0.16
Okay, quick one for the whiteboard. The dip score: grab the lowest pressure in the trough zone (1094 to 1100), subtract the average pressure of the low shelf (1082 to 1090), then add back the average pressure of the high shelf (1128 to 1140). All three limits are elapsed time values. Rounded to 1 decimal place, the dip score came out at 3.0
